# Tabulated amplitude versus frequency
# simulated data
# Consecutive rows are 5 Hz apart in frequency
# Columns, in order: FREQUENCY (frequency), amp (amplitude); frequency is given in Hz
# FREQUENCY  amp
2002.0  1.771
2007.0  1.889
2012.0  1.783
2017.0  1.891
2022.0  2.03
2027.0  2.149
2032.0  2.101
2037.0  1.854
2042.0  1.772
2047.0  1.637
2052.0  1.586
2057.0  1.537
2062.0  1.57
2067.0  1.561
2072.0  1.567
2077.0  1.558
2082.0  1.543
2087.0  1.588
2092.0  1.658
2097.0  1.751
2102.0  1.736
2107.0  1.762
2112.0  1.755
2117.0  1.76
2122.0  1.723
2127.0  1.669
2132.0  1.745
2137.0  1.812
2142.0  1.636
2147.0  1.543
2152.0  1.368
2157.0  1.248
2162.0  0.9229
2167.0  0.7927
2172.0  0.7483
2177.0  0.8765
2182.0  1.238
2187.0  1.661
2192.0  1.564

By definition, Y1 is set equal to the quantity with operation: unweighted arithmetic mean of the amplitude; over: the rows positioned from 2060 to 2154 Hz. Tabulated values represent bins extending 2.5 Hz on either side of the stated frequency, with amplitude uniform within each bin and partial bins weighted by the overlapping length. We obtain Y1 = 1.65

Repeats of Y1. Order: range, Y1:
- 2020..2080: 1.74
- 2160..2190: 1.04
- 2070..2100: 1.61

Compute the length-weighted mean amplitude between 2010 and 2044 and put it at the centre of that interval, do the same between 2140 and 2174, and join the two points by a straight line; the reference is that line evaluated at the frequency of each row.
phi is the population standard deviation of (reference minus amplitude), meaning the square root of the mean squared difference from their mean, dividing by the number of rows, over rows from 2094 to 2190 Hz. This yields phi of 0.27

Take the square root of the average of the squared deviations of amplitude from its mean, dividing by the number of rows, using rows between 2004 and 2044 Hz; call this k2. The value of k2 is 0.134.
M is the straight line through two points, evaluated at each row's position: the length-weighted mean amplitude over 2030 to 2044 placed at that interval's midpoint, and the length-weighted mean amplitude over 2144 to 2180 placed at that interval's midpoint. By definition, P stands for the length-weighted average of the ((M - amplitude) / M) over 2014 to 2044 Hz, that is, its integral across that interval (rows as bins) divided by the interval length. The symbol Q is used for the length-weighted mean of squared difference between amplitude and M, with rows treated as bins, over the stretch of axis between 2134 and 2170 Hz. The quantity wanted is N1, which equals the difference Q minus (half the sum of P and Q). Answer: 0.06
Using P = 0.00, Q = 0.11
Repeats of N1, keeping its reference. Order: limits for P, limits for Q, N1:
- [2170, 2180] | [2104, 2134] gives -0.01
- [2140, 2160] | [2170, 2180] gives 0.14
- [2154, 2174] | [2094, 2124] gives -0.01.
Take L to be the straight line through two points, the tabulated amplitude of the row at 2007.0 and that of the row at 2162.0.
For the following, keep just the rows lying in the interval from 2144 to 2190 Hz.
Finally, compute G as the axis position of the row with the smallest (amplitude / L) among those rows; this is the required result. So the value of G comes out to 2172.0 Hz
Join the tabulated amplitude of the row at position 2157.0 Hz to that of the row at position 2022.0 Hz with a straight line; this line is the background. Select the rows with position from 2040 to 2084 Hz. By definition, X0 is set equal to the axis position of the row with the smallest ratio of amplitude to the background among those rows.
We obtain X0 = 2057.0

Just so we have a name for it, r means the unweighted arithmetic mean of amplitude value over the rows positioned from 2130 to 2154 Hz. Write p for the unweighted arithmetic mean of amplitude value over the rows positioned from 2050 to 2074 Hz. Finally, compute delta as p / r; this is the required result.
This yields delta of 0.97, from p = 1.56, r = 1.6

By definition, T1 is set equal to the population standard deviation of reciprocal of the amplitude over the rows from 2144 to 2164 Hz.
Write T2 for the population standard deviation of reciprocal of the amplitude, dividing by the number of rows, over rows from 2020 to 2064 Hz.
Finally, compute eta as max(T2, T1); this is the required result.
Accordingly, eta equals 0.16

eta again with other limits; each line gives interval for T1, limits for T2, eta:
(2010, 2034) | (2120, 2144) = 0.04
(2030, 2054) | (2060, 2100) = 0.05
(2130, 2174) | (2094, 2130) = 0.29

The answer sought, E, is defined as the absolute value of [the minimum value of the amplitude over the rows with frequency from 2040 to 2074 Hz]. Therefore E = 1.54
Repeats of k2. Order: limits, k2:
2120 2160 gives 0.183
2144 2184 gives 0.276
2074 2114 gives 0.088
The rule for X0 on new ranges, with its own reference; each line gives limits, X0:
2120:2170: 2167.0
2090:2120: 2092.0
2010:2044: 2012.0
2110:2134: 2112.0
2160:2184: 2172.0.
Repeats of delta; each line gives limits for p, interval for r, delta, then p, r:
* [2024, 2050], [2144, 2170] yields 1.62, 1.90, 1.2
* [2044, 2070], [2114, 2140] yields 0.91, 1.58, 1.7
